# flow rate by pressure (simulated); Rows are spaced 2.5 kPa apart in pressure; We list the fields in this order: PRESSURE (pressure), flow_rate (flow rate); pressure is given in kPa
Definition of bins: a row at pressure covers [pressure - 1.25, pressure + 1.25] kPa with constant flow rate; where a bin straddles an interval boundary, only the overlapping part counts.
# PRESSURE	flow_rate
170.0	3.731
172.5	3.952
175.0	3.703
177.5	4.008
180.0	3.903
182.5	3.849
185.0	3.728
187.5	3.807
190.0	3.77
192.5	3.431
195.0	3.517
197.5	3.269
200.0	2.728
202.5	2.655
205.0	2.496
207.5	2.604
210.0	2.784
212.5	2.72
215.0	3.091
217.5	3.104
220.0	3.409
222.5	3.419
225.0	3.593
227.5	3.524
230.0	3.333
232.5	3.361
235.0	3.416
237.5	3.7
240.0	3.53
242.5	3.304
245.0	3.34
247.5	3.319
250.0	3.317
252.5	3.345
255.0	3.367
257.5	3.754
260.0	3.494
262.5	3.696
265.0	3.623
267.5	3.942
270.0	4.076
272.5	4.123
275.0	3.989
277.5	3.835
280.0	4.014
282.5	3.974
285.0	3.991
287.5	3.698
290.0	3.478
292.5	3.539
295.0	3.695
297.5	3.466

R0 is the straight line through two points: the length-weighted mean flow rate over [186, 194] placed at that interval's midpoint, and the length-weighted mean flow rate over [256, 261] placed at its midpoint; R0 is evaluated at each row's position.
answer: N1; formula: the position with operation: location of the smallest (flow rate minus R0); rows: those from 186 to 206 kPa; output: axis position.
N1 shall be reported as 205.0 kPa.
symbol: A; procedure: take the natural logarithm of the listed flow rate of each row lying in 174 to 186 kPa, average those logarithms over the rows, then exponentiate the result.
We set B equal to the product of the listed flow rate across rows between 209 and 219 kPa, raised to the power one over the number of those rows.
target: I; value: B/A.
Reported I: 0.76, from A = 3.8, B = 2.9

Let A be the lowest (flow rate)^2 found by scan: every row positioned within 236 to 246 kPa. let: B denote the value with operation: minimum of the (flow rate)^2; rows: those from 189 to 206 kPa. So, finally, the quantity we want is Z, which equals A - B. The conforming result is 4.7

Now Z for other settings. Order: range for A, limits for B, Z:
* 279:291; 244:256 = 1.1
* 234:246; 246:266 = -0.1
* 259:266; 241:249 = 1.3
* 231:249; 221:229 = -0.8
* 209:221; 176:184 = -7.4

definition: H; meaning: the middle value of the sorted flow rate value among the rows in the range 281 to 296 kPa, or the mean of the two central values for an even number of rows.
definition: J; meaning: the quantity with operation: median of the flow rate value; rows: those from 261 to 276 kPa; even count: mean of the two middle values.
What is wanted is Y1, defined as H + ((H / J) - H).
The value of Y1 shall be 0.93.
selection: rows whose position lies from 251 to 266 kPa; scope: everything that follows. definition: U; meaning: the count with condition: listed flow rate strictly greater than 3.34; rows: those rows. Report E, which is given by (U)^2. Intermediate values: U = 6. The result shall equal 36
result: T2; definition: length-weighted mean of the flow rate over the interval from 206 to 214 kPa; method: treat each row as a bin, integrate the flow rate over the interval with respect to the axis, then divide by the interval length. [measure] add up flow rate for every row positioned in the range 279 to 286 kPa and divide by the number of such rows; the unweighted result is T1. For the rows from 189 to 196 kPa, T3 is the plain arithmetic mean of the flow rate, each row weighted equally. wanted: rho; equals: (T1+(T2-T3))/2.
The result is 1.6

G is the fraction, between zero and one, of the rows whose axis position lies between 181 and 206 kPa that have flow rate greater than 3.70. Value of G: 0.4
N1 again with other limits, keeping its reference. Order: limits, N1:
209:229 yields 212.5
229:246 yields 242.5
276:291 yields 290.0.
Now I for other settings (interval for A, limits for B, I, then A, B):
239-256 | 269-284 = 1.19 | 3.4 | 4.0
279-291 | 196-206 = 0.72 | 3.8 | 2.8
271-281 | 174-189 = 0.96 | 4.0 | 3.8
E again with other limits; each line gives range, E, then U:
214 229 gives 16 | 4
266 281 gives 36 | 6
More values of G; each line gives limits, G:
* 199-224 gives 0.0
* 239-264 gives 0.1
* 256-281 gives 0.7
